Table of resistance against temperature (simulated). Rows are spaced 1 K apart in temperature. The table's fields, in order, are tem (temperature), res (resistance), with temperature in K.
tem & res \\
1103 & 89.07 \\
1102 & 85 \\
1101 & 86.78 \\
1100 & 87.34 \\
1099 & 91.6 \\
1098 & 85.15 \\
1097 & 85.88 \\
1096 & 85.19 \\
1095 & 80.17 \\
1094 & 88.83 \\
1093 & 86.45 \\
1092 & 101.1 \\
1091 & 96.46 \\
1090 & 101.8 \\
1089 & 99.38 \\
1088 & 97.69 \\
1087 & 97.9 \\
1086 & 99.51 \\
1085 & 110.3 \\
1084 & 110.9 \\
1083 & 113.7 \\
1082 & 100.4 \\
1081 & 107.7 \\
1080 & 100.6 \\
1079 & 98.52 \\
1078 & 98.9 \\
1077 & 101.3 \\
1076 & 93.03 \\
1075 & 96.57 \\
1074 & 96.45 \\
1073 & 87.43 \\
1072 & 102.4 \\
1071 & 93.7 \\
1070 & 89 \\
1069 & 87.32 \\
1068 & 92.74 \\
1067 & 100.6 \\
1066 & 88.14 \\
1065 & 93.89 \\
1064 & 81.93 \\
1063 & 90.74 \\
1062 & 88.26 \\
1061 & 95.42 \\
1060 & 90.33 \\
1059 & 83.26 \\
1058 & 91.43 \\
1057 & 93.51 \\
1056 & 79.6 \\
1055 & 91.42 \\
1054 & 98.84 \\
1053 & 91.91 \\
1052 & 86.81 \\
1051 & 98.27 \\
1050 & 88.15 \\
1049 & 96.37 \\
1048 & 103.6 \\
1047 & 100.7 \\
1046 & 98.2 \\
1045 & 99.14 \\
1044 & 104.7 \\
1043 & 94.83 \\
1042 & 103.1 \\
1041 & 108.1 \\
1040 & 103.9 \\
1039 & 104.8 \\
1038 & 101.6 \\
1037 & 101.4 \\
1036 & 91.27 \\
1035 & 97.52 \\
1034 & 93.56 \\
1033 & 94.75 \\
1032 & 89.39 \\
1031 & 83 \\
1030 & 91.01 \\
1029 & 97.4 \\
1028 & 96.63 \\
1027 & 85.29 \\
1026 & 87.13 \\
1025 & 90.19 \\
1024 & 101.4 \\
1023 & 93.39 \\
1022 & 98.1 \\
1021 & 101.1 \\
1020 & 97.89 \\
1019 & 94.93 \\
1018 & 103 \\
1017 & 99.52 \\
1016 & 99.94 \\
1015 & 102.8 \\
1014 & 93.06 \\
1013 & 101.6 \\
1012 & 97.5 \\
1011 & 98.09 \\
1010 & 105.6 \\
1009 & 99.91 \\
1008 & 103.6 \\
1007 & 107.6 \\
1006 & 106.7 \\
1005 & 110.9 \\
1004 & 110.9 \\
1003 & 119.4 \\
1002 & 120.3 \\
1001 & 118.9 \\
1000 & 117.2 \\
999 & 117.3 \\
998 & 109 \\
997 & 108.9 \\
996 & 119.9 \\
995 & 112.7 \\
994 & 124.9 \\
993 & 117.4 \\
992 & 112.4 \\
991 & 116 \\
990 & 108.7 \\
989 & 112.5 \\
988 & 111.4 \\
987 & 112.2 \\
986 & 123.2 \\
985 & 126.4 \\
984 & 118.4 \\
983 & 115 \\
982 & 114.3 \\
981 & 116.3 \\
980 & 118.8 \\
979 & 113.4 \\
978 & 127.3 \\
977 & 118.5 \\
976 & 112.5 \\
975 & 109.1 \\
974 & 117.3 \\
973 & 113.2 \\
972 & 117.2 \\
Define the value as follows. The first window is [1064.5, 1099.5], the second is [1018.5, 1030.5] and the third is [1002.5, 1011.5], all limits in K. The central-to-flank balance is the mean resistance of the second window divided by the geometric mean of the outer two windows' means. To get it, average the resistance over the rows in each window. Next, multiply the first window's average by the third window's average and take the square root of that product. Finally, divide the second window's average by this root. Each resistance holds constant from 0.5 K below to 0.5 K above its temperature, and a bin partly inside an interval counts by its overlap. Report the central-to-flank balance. 0.933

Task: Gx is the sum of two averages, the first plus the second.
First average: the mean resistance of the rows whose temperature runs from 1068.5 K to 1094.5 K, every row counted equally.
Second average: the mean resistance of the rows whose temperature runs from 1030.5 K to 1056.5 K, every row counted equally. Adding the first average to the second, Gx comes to 195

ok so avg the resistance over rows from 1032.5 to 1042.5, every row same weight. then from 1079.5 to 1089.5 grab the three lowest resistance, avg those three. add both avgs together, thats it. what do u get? 198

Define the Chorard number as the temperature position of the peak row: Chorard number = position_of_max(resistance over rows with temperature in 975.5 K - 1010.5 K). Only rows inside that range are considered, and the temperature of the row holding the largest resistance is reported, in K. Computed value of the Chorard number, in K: 978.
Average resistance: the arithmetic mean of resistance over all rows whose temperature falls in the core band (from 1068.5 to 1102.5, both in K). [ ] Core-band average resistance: 95.4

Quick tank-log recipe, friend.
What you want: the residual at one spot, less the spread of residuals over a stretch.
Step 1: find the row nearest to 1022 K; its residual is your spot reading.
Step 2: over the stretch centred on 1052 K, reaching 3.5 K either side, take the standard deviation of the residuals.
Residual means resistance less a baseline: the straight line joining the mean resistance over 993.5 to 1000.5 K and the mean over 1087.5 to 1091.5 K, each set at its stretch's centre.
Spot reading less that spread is -18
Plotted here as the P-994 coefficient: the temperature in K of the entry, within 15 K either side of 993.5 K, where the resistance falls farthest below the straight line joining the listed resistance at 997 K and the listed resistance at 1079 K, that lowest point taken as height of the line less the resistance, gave 1008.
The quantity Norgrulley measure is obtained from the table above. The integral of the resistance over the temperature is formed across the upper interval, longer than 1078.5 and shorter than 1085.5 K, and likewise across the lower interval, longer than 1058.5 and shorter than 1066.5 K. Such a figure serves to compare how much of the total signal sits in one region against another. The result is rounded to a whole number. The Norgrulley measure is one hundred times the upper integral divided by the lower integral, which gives 104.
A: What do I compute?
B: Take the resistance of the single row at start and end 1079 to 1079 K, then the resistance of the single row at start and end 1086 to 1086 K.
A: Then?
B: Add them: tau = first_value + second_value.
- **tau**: 198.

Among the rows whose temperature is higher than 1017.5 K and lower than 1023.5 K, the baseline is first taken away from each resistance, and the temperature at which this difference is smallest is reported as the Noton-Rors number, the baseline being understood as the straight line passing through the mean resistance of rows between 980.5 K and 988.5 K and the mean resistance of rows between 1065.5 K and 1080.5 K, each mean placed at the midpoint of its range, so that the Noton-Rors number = 1023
